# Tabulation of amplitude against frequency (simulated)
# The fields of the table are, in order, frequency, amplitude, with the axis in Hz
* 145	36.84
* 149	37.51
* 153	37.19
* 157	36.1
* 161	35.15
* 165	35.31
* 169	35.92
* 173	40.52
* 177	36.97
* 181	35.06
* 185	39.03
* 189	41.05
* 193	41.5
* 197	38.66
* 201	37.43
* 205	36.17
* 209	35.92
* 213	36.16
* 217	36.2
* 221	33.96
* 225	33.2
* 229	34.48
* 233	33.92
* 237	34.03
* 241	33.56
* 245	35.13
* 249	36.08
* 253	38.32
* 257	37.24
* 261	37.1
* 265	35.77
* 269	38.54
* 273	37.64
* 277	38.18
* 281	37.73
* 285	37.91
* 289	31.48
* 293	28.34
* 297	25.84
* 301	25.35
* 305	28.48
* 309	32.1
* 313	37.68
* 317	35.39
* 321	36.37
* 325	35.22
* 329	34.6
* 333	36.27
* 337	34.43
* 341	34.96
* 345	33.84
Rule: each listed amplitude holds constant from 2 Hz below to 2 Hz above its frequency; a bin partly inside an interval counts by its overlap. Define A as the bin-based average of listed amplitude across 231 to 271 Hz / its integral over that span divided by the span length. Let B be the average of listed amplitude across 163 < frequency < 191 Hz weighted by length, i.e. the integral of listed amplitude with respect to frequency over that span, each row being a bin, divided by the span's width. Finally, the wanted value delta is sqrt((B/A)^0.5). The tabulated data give 1.012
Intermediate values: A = 36.0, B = 37.7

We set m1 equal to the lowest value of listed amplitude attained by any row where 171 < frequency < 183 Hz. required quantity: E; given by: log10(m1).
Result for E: 1.54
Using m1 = 35.06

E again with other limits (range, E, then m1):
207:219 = 1.56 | 35.92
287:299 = 1.41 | 25.84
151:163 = 1.55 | 35.15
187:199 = 1.59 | 38.66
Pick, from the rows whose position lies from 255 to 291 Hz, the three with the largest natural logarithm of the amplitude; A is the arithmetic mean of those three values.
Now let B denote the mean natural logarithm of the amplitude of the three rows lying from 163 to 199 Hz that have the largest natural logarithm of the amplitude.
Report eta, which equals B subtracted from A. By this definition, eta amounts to -0.07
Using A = 3.64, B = 3.71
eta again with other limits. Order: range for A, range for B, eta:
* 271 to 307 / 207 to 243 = 0.05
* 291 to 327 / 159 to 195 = -0.12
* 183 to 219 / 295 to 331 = 0.11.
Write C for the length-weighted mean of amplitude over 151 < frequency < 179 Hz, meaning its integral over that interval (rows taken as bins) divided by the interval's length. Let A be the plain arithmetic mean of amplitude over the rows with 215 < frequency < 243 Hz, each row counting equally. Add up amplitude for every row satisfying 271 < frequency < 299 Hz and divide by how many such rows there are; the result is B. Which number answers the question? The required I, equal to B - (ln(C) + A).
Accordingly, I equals -3.9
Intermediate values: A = 34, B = 33.9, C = 36.7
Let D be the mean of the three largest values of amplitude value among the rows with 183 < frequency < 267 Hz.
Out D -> 40.5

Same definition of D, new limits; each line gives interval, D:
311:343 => 36.8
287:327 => 36.5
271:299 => 37.9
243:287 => 38.3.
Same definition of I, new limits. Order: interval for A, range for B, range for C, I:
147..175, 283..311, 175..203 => -10.5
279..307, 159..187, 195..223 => 2.5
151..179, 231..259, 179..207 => -4.9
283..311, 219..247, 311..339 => 0.5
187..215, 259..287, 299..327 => -4.1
